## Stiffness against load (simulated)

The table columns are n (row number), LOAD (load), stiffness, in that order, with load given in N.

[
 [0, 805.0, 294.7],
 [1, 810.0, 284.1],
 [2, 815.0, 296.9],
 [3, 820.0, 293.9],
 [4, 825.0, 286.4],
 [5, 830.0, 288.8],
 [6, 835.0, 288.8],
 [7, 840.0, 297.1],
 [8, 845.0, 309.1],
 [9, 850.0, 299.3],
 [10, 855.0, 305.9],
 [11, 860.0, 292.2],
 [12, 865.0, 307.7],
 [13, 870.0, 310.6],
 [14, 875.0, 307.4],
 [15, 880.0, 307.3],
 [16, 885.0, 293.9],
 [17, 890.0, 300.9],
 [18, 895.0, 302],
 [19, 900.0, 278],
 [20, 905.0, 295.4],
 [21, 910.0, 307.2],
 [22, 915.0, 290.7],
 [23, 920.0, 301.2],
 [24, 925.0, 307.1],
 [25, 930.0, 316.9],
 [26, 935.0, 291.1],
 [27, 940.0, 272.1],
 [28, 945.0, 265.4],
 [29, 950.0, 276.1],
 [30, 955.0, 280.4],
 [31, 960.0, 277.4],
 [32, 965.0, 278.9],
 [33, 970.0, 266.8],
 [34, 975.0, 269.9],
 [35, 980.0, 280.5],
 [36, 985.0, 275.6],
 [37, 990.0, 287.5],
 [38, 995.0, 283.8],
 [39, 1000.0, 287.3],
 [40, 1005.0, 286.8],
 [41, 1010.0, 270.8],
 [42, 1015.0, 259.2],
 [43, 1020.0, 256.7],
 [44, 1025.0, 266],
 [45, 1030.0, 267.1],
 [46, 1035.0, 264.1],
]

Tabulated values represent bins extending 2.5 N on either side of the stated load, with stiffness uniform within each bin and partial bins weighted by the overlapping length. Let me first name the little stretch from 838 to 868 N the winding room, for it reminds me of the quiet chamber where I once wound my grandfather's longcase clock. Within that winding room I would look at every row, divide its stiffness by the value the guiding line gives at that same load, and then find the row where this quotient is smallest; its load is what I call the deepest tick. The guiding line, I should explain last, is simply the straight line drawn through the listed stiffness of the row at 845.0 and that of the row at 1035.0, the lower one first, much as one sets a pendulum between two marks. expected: 860.0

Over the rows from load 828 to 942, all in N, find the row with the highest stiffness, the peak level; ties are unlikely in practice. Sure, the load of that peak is 930.0 N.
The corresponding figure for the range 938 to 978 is 955.0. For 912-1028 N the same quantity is 930.0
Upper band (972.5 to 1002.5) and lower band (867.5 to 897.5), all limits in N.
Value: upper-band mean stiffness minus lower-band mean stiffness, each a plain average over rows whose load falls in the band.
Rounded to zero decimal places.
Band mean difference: -23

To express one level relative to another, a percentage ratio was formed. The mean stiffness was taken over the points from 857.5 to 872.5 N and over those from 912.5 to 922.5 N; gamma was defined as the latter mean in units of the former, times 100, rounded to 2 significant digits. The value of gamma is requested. 98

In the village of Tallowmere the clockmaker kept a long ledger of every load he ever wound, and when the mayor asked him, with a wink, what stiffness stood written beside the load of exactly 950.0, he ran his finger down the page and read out 276.1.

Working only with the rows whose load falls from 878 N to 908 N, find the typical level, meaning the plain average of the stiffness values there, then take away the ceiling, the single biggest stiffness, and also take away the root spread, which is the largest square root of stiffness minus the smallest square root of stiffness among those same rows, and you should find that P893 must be -12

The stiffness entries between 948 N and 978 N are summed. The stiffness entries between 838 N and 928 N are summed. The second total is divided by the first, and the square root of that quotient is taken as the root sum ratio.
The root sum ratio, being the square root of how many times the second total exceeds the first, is 1.8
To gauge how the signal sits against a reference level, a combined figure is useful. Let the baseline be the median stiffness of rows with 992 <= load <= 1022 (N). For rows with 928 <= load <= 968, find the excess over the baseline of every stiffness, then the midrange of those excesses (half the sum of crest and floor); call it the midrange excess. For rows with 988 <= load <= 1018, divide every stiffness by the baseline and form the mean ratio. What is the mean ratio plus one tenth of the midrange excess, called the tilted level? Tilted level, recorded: 2.4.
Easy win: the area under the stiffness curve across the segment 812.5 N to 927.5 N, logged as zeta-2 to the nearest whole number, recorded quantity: 34339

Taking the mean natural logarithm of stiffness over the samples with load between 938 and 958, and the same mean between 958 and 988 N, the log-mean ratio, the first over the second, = 1.00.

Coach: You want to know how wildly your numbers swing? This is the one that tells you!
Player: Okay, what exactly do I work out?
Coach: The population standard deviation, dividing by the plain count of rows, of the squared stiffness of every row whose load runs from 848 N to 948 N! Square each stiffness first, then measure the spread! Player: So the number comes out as 7525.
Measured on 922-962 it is 9784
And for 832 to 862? 4252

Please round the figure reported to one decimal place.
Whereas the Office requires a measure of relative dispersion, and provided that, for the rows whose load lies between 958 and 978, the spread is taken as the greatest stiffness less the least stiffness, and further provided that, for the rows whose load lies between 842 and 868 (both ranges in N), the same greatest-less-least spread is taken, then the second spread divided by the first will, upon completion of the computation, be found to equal 1.4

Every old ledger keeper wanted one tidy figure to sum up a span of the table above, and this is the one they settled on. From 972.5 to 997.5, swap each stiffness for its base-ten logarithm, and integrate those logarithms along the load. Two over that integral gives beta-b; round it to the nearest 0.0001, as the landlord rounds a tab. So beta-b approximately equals 0.0327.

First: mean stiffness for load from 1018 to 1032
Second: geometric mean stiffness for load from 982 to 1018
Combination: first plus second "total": 542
